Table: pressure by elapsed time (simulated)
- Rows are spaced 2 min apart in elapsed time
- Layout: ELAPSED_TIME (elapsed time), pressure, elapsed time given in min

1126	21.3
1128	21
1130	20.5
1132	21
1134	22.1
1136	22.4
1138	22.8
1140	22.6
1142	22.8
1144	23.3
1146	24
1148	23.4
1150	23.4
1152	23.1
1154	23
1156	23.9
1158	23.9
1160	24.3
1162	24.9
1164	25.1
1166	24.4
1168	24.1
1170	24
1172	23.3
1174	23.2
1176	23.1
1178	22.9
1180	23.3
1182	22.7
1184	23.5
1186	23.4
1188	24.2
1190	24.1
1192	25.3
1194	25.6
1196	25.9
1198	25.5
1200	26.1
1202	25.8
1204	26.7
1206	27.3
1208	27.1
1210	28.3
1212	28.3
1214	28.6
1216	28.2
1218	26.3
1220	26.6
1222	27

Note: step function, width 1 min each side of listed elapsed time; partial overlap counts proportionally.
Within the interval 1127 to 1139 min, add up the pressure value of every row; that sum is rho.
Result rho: 130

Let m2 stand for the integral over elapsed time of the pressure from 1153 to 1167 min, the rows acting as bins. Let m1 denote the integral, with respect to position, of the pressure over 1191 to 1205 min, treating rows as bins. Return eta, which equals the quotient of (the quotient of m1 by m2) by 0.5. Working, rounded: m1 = 362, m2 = 339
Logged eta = 2.13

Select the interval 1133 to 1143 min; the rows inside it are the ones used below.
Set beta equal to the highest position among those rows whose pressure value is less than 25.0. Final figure 1142 min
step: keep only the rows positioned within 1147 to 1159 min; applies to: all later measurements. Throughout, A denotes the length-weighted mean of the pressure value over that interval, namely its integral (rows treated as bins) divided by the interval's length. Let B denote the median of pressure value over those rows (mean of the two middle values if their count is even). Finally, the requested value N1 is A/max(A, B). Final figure 1.00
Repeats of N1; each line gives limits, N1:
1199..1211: 1.00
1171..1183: 1.00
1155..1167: 1.00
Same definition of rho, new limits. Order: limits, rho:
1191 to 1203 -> 154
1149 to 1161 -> 142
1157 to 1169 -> 147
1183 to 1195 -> 146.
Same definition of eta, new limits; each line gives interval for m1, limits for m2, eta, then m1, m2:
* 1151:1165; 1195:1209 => 1.82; 336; 369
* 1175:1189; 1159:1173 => 1.92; 326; 340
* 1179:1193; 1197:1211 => 1.78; 333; 374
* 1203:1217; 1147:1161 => 2.36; 389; 330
